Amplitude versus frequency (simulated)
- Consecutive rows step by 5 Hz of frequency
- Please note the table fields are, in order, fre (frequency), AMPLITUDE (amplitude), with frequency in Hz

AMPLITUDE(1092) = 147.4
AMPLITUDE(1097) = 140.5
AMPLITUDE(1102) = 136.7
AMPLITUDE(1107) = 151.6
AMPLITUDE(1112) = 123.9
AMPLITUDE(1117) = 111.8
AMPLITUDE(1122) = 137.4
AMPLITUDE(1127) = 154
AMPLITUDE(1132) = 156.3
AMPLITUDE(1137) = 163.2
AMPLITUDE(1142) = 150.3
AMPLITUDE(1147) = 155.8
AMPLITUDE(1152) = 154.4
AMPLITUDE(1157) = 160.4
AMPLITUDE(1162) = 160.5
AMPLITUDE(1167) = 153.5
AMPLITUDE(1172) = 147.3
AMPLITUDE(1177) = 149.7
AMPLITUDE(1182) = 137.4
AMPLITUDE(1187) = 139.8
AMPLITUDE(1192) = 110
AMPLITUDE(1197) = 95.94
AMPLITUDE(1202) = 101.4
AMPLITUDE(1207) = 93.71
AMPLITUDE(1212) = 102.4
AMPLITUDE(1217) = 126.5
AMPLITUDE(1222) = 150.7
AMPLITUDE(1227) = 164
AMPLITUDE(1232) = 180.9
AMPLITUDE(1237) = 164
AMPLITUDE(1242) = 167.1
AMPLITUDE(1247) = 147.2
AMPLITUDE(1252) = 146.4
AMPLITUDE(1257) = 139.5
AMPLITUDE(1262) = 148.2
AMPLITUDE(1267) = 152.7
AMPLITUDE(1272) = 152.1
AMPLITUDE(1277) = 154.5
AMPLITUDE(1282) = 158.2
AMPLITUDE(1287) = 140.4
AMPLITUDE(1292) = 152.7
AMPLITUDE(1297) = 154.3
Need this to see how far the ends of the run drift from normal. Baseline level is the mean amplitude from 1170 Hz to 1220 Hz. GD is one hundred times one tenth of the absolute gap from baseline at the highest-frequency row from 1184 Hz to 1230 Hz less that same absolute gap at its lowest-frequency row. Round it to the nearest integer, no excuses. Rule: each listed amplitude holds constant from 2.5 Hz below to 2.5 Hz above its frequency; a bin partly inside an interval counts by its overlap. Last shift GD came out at 242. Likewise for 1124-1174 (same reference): -67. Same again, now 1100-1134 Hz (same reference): 196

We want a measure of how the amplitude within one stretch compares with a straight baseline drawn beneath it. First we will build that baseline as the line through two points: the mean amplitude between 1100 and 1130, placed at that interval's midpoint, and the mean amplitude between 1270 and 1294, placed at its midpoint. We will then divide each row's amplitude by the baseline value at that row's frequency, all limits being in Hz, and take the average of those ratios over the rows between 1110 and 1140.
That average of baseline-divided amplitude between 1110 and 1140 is 1.03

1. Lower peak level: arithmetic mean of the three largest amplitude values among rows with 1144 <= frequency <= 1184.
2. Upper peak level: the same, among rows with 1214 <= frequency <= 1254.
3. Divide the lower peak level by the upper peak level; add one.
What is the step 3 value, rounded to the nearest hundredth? 1.93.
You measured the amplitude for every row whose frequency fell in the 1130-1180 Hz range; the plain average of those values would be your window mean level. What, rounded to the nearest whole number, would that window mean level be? 155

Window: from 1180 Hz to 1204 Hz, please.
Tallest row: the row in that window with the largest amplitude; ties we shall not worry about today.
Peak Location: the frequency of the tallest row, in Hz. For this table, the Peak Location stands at 1187 Hz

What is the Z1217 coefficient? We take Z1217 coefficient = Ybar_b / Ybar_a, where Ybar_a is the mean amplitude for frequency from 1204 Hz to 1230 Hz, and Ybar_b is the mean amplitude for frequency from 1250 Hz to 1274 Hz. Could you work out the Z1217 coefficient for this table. 1.2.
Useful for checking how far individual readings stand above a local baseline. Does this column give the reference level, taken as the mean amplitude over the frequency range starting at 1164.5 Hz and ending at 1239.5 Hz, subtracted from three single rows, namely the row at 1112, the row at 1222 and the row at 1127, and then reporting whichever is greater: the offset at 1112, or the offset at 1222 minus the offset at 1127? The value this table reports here -3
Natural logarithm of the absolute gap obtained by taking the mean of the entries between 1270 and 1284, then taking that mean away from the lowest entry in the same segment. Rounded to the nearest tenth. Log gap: 1.0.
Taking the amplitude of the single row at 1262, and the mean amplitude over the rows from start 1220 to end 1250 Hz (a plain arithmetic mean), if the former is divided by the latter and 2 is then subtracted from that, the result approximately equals -1.09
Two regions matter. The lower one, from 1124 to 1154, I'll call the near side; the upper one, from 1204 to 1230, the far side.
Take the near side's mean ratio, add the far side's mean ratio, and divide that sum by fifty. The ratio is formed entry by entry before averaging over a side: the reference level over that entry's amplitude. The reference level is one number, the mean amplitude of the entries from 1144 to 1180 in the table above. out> 0.045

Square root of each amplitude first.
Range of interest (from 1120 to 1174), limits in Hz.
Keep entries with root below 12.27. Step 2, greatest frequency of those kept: 1172 Hz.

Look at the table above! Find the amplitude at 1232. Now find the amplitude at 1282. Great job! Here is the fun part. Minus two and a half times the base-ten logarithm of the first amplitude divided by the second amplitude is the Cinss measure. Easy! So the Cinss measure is -0.15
